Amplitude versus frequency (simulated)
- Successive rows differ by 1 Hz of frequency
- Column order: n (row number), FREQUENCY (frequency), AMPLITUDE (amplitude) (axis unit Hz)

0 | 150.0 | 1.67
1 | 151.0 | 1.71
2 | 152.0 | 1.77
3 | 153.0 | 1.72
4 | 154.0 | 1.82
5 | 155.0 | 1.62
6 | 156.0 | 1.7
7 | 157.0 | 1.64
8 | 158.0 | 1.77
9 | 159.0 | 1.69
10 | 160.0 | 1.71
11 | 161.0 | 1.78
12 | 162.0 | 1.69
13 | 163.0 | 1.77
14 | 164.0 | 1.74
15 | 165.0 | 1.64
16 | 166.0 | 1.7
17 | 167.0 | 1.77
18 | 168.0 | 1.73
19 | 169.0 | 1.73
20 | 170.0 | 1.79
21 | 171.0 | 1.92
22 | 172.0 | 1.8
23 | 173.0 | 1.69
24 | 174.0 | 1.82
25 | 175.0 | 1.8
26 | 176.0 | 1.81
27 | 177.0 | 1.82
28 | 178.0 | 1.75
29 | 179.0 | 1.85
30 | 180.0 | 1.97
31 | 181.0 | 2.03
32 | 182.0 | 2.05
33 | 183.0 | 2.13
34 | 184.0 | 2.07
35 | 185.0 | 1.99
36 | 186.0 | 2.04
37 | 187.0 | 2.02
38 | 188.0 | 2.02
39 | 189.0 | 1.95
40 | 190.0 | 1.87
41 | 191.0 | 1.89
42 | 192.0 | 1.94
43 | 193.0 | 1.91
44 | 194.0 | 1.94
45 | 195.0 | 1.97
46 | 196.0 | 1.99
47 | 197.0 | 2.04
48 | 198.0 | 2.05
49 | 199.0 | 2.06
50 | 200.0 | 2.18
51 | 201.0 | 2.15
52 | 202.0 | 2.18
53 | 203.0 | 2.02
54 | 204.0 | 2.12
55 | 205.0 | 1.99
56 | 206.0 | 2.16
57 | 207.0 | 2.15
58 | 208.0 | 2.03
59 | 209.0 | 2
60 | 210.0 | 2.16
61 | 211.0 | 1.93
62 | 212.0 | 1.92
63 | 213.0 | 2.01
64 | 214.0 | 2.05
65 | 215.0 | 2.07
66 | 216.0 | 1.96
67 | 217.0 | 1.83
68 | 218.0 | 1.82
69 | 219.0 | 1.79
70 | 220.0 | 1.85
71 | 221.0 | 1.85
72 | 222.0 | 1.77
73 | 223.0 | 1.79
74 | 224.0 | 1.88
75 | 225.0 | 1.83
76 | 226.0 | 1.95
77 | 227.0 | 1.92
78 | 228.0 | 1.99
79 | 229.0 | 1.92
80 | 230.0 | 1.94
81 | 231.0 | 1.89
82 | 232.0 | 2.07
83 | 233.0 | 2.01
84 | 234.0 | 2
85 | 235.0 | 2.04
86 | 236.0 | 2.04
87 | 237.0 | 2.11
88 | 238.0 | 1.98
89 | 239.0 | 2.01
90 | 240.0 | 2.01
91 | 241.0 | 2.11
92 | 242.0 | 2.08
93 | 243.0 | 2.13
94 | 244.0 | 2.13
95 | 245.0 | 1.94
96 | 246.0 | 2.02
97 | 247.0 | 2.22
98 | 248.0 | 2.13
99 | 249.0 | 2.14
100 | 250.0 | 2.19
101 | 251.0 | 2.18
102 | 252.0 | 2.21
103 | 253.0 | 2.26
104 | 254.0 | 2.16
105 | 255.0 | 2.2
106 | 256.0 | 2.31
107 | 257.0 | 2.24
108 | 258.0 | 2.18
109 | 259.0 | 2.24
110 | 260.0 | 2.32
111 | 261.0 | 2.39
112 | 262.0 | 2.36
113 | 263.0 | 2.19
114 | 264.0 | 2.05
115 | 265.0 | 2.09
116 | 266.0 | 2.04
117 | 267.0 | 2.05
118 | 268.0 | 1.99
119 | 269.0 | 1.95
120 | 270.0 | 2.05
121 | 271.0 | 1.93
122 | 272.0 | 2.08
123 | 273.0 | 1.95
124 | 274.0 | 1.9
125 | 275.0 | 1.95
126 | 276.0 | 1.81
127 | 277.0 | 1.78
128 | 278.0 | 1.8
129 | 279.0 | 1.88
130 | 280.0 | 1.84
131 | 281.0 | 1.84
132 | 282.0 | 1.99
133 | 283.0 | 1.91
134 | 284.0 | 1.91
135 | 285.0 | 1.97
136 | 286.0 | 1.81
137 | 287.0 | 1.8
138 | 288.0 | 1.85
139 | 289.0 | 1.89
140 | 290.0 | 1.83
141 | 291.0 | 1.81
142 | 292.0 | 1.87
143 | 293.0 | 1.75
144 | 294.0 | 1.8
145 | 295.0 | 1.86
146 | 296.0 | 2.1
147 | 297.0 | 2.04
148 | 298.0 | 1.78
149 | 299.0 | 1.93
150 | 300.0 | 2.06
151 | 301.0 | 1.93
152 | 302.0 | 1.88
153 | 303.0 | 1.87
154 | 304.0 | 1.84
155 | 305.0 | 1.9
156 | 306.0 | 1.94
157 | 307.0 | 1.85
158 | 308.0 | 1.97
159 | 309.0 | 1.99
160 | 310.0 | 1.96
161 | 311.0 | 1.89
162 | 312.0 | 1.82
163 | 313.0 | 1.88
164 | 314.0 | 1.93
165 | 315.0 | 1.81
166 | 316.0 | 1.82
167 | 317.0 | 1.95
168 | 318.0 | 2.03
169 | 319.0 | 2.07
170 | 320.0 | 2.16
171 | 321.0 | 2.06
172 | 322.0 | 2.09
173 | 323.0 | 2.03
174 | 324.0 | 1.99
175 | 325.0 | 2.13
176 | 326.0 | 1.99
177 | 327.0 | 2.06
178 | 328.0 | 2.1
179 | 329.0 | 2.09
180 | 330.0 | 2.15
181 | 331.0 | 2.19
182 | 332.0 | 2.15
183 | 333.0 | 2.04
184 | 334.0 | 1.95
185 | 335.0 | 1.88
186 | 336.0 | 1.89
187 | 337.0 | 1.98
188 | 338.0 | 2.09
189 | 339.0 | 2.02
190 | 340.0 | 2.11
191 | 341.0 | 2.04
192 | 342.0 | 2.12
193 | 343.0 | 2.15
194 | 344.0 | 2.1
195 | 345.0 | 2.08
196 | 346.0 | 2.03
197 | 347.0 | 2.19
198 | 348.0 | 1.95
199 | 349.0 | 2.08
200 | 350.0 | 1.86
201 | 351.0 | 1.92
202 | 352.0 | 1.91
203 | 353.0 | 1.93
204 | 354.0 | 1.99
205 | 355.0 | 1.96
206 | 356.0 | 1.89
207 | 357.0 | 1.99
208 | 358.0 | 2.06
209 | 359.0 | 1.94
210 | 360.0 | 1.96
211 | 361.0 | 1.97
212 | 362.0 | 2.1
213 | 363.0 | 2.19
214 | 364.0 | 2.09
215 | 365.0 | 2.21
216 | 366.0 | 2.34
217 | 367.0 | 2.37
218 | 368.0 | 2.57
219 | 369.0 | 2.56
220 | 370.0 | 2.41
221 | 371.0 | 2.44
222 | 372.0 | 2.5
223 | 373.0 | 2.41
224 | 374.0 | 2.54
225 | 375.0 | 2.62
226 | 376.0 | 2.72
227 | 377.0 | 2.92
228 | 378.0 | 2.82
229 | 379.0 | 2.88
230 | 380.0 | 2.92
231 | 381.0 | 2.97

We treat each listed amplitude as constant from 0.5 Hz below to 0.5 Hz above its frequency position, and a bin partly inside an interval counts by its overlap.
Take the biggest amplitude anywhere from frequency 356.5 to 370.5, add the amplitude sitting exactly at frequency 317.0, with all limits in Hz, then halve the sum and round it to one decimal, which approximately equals 2.3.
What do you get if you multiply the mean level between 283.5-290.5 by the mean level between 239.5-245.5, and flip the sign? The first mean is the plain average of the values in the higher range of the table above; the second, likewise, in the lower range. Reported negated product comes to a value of -3.86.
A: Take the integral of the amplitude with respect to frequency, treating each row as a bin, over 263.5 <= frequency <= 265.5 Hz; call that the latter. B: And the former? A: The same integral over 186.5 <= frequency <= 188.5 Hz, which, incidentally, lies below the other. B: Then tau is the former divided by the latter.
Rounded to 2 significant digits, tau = 0.98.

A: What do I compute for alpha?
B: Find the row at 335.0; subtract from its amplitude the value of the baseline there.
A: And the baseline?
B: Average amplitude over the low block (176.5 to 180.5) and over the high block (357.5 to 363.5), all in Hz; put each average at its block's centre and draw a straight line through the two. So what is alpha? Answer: -0.13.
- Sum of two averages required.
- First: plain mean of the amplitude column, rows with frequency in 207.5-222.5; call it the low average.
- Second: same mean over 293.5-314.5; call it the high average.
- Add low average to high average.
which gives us 3.85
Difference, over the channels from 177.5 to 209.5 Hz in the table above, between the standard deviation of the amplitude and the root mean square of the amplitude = -1.92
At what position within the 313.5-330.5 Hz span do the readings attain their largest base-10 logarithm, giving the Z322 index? 320.0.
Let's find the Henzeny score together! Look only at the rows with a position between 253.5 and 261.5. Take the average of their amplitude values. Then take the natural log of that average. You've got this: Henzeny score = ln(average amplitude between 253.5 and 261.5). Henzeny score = 0.81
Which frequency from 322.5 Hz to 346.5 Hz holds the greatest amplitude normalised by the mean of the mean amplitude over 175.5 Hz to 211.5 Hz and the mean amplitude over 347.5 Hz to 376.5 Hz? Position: 331.0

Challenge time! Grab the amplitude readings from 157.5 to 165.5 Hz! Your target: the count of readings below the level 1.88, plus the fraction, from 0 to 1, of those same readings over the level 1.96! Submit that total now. 8.00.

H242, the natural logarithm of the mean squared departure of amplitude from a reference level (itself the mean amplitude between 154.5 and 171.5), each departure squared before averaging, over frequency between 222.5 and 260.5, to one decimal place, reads -2.0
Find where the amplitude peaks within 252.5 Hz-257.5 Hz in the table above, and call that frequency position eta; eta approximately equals 256.0 Hz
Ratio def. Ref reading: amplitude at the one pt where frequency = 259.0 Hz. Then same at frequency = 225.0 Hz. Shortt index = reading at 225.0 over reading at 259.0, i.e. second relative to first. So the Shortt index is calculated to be 0.82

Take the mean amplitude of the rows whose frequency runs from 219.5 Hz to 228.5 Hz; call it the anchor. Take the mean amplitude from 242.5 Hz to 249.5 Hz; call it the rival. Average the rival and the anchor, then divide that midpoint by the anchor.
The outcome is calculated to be 1.06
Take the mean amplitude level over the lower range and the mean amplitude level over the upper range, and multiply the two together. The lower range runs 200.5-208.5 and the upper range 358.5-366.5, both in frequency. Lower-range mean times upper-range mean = 4.41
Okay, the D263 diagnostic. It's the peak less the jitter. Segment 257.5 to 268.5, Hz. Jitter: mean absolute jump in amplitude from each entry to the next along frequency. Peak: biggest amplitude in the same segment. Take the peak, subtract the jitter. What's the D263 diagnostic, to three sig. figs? 2.32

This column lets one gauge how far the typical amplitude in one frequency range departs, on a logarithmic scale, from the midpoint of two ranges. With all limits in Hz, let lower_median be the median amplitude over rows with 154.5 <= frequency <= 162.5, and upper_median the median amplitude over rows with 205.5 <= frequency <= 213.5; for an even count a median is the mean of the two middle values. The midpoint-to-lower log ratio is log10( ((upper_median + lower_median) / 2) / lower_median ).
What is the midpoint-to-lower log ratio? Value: 0.04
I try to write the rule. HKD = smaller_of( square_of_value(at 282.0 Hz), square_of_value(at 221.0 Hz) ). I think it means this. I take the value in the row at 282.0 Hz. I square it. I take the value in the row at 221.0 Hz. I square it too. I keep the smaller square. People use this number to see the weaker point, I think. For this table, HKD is 3.4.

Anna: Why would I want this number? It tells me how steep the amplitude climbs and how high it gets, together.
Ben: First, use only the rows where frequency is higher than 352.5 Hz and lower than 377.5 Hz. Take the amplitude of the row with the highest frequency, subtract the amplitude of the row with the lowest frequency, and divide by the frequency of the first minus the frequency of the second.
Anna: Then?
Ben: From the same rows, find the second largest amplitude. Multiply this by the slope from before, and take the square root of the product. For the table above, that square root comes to 0.33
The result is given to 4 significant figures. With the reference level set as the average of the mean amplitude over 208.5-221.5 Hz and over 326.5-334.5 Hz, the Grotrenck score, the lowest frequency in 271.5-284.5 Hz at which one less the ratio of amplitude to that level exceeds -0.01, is 273.0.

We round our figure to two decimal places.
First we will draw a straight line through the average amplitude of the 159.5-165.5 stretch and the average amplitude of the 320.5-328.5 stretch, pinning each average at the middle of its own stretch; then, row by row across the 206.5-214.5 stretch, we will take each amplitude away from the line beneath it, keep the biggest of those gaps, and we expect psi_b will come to -0.10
